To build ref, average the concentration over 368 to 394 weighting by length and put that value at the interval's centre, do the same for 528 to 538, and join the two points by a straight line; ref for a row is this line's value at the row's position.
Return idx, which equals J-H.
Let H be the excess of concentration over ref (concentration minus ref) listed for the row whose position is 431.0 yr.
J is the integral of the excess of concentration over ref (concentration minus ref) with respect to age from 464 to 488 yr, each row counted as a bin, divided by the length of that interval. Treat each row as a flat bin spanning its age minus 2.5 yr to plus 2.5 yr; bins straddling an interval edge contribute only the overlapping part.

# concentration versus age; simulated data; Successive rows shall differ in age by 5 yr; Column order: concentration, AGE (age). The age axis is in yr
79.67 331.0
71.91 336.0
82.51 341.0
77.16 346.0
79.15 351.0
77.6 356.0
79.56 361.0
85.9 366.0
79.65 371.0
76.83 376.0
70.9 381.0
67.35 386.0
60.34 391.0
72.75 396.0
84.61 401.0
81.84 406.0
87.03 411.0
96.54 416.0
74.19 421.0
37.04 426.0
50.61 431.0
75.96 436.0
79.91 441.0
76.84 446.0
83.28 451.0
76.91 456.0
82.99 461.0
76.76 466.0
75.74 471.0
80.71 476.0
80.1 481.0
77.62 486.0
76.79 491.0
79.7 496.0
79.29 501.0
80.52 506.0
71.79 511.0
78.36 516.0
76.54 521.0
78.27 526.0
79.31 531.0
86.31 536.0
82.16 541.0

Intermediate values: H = -24.4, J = 0.0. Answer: 24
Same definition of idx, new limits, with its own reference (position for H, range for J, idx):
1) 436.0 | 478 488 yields 0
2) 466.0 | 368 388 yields 4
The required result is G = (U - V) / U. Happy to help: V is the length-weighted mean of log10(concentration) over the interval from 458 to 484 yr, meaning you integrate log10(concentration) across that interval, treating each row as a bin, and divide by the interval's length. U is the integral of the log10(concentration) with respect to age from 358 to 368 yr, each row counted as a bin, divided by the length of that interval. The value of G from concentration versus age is 0.009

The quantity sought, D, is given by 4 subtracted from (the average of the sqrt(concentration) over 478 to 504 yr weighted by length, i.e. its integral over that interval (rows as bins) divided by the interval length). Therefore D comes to 4.88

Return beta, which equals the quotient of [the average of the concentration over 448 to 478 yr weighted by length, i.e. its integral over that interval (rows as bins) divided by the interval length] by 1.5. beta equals 53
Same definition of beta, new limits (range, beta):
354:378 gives 53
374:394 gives 46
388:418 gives 53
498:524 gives 52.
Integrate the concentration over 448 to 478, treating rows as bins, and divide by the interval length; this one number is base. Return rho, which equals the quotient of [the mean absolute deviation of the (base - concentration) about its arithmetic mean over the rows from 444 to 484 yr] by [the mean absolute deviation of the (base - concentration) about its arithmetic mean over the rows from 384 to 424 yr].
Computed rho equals 0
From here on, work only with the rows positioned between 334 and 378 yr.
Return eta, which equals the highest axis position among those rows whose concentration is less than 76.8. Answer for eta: 336.0 yr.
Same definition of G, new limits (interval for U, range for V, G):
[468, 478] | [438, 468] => -0.004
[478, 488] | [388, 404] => 0.021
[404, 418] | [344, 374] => 0.022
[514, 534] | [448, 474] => -0.002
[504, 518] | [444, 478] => -0.007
